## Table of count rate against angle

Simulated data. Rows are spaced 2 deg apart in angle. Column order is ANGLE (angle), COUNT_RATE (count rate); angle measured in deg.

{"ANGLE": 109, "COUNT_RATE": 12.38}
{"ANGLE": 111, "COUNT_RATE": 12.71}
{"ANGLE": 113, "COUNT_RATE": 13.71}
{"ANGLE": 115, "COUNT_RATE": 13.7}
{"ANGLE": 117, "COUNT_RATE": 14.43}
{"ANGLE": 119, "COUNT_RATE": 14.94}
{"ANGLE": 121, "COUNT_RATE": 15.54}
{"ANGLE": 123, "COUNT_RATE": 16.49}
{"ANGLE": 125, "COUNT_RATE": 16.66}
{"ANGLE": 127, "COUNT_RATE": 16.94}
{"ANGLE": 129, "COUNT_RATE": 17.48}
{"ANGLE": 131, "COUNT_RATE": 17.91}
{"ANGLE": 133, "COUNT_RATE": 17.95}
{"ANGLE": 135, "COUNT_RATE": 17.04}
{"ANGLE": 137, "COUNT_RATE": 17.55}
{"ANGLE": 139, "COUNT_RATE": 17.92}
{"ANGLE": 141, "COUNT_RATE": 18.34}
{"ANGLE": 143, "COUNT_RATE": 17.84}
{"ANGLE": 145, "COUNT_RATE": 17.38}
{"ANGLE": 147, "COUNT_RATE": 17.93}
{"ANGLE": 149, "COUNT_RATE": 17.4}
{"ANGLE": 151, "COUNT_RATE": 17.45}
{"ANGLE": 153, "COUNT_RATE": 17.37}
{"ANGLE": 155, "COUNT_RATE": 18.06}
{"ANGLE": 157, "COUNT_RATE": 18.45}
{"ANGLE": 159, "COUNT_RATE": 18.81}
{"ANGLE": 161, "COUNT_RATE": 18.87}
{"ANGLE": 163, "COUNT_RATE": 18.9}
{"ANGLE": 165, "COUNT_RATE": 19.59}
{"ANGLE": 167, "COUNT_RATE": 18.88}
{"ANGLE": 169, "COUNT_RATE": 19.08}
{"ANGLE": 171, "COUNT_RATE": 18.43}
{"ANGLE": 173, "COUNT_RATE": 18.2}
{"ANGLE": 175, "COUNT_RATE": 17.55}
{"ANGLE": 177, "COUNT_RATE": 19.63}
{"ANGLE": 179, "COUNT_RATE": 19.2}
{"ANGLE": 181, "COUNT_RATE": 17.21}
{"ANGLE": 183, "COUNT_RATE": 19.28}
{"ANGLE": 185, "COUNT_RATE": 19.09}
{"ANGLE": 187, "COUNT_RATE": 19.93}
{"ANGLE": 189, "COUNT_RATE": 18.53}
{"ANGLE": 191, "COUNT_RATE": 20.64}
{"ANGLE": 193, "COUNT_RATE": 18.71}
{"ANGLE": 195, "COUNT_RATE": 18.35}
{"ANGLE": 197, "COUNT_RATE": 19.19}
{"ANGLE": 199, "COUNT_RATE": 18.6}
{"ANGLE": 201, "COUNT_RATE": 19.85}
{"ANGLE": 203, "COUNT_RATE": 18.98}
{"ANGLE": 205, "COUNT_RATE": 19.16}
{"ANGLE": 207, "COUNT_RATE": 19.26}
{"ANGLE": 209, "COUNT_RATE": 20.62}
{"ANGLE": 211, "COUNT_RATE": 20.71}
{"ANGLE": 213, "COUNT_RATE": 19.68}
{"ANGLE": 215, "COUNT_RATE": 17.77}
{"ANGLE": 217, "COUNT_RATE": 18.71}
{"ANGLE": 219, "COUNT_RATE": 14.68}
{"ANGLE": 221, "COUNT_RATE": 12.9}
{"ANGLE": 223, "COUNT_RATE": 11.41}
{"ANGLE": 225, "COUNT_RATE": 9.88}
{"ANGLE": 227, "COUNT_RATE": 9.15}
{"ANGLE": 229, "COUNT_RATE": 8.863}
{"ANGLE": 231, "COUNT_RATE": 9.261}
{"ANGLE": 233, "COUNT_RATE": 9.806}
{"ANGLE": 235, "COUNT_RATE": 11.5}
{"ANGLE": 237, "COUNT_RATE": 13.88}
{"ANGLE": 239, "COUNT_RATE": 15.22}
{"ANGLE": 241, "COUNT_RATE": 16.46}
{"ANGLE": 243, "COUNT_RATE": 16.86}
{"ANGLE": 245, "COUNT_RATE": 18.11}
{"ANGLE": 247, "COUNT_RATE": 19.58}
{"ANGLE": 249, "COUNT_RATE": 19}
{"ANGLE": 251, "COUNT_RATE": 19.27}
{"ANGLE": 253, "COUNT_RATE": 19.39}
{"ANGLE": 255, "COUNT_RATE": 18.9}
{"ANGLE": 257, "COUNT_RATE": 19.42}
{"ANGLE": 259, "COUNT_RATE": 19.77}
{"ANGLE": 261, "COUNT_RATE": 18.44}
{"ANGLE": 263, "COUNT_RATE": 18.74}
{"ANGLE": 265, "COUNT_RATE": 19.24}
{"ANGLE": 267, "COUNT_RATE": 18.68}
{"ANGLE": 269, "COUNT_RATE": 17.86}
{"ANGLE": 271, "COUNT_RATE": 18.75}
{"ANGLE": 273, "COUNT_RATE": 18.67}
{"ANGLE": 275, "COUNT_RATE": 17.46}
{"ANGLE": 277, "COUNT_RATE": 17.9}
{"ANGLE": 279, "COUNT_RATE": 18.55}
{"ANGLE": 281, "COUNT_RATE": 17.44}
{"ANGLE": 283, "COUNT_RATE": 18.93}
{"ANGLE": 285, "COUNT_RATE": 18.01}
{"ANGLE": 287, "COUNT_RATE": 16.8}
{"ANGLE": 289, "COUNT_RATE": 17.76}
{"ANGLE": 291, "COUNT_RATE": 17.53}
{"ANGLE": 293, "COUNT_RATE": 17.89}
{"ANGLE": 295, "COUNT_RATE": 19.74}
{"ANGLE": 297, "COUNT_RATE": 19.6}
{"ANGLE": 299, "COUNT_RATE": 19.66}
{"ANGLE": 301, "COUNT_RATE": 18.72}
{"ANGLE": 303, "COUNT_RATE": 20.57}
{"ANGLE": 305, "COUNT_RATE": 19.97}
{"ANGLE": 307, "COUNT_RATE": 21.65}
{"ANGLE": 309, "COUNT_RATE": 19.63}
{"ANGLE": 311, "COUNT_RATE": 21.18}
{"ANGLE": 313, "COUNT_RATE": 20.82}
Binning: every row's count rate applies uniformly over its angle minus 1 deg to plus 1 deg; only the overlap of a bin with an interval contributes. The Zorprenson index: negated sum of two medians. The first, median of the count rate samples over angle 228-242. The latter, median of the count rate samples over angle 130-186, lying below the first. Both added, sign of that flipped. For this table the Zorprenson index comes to -29.6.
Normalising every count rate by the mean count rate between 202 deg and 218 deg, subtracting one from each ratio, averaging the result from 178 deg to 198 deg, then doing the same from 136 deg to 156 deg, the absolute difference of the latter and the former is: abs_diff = 0.067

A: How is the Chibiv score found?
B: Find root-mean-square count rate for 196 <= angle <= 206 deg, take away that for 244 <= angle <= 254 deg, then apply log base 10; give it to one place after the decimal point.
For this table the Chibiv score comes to -1.1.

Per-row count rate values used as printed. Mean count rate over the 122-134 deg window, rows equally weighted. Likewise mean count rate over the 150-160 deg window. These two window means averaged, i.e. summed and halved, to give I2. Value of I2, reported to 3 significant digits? 17.6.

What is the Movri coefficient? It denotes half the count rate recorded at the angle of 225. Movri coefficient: 4.9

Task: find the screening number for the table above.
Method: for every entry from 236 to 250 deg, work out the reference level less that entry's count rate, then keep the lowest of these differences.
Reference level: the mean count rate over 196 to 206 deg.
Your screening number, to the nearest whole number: 0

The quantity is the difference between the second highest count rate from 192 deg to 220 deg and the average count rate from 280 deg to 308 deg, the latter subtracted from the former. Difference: 1.7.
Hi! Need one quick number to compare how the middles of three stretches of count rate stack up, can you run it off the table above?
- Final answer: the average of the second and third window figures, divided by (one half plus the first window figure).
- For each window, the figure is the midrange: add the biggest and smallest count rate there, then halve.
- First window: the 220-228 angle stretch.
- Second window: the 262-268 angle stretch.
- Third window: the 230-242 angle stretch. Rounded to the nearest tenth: 1.4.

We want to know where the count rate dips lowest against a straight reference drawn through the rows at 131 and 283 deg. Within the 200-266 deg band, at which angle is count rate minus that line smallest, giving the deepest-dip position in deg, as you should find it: 229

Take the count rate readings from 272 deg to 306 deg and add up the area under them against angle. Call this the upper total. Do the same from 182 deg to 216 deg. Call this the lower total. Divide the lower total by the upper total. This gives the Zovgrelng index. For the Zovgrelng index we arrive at 1.04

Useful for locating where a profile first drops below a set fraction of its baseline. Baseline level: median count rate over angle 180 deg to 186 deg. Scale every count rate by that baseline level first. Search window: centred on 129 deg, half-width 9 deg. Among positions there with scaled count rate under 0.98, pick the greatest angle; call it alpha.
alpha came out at 137 deg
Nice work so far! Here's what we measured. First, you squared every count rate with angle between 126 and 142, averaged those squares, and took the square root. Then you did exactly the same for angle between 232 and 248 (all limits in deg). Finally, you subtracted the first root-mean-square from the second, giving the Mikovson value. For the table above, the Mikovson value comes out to -2.2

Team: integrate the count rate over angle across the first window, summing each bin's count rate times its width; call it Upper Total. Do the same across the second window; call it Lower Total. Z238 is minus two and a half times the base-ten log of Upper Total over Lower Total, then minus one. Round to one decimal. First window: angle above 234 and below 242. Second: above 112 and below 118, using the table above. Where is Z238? -1.3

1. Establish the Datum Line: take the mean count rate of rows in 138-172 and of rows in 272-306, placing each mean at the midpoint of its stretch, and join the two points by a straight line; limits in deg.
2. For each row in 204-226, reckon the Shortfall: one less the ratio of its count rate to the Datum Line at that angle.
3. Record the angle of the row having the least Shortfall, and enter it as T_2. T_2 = 211 deg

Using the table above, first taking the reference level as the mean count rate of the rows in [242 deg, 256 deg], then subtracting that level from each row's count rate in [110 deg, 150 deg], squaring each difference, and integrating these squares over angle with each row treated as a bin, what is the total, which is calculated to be 310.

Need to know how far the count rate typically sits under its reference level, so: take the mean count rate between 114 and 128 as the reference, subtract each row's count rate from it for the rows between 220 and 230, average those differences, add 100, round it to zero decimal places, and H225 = 105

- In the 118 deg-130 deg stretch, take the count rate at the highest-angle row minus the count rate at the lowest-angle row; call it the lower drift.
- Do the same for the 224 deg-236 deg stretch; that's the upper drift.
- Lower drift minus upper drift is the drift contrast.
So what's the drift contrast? 0.9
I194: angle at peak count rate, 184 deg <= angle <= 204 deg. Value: 191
